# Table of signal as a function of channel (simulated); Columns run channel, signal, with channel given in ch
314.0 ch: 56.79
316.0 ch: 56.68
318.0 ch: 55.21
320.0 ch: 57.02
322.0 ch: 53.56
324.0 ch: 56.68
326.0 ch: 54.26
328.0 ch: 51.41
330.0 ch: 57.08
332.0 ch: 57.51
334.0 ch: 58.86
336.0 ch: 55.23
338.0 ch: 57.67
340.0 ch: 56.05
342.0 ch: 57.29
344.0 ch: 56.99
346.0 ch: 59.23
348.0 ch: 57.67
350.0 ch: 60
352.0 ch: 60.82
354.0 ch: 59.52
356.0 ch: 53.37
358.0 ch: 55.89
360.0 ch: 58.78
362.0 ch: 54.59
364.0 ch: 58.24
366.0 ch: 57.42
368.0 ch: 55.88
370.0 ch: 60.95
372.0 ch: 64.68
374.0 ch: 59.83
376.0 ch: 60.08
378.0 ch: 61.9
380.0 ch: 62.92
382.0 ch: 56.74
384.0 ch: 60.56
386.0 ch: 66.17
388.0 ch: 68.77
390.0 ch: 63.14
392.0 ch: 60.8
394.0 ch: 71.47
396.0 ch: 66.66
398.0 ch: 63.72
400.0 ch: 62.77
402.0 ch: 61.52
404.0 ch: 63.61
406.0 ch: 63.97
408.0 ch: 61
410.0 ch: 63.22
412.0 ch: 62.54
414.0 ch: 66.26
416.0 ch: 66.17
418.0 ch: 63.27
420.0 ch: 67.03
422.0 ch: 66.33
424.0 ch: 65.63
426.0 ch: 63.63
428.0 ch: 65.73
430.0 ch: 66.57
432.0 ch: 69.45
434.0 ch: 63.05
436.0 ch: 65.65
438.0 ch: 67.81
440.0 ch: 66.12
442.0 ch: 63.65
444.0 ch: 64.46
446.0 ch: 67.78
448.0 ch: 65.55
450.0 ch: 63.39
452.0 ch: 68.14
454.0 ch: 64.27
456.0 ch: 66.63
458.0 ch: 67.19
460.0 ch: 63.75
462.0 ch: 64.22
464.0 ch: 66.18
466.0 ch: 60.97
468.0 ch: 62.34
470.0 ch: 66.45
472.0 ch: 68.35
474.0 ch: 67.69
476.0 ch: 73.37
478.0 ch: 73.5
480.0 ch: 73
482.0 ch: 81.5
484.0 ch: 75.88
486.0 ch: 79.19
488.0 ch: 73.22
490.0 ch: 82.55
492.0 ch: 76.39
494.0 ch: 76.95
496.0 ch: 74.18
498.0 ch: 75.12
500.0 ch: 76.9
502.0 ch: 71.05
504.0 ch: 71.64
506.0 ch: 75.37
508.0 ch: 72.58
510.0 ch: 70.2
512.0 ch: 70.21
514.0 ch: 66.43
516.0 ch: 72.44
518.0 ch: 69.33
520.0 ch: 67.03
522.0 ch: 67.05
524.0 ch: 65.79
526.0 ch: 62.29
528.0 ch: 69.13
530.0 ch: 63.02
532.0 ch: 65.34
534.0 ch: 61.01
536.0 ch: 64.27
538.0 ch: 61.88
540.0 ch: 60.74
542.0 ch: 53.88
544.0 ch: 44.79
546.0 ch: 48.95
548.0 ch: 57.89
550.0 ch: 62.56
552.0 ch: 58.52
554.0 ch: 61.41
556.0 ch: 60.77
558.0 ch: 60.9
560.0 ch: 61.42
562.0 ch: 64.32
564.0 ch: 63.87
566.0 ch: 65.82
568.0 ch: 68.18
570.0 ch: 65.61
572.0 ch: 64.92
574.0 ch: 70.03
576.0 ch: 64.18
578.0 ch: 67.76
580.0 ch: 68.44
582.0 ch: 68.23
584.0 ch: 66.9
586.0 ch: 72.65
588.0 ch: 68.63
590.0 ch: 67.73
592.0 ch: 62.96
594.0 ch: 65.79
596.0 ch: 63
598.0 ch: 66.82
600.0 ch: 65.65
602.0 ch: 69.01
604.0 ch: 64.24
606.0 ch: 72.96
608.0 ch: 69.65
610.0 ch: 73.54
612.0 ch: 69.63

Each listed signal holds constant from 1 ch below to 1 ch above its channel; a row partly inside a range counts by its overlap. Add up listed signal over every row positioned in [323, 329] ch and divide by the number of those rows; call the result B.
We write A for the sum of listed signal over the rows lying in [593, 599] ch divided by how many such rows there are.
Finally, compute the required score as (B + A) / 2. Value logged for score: 59.7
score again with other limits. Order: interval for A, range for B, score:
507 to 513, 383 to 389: 68.1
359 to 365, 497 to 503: 65.8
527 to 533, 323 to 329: 60.0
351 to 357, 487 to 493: 67.6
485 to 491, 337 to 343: 67.7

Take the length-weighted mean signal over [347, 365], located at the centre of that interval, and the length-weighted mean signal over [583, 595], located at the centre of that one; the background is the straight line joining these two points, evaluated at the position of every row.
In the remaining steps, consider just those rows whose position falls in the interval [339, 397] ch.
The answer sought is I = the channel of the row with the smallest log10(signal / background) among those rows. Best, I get 356.0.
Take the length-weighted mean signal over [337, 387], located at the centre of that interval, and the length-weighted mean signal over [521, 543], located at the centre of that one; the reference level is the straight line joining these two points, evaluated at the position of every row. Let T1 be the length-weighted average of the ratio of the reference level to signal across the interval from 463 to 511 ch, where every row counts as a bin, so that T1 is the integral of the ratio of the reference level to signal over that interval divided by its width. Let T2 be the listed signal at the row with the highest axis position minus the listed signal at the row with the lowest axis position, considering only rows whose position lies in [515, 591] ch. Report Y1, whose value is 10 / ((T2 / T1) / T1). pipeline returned -1.6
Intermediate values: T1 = 0.86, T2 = -5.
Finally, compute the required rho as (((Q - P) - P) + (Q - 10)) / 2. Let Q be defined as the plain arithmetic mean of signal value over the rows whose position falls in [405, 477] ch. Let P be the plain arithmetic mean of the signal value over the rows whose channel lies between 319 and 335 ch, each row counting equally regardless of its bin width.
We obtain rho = 5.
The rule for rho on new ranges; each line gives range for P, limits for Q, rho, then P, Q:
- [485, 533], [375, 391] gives -14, 71.4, 62.5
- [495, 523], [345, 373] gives -18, 71.4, 58.4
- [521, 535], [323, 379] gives -12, 64.8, 57.8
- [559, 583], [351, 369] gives -14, 66.1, 57.2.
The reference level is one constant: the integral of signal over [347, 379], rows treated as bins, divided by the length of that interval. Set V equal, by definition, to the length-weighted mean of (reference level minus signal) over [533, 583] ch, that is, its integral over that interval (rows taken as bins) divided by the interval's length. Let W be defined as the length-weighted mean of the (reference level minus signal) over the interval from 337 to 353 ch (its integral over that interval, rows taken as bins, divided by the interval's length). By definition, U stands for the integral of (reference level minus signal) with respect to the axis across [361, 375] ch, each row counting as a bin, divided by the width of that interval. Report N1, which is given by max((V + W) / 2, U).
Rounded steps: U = 0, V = -3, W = 0.5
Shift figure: -0.1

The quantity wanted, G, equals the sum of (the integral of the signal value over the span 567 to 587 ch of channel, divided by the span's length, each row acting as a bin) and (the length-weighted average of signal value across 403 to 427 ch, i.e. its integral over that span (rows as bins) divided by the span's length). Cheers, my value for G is 132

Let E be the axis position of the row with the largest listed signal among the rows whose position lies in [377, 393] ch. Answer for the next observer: 388.0 ch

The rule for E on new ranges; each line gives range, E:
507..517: 508.0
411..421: 420.0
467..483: 482.0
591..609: 606.0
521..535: 528.0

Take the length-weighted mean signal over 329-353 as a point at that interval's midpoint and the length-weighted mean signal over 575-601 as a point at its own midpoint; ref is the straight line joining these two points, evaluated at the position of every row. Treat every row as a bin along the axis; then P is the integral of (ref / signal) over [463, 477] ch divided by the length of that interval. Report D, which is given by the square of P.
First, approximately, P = 0.94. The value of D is 0.89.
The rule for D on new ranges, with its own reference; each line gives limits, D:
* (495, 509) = 0.75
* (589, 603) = 1.04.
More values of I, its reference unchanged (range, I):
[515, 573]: 544.0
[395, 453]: 408.0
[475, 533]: 526.0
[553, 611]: 556.0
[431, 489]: 466.0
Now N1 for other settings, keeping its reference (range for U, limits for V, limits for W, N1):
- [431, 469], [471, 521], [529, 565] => -6.6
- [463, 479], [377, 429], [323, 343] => -1.4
